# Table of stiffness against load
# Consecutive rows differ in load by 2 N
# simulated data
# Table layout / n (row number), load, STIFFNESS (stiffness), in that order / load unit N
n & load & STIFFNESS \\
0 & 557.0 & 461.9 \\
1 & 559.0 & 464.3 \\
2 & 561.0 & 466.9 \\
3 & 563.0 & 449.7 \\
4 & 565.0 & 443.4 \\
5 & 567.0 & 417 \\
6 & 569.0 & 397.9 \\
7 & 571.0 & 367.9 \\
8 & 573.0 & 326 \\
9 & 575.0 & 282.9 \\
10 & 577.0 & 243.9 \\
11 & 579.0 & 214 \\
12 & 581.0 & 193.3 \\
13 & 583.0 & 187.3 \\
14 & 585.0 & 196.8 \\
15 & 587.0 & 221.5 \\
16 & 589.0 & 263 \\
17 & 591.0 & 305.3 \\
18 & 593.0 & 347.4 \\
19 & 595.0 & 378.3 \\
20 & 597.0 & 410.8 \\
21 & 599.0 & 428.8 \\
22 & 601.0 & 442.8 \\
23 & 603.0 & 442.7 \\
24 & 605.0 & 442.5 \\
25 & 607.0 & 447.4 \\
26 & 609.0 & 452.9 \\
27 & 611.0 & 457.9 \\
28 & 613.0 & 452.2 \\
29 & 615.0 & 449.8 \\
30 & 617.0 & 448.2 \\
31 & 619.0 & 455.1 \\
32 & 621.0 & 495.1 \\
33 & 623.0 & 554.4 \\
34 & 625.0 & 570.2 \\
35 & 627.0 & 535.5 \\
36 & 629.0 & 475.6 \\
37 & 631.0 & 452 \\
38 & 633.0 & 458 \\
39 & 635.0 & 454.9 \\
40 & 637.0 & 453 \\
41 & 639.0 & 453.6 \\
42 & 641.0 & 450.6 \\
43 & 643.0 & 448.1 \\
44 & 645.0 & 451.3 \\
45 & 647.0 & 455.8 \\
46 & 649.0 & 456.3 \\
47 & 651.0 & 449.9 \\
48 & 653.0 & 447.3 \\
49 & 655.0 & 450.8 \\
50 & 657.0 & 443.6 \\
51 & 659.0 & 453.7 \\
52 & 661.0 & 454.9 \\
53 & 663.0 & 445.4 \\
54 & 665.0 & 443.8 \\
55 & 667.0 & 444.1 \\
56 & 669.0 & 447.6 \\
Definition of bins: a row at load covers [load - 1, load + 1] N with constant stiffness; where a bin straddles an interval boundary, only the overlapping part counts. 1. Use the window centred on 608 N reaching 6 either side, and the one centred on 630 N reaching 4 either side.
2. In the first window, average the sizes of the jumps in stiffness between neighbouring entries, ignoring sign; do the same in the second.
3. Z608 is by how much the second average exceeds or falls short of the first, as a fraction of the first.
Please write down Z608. 6.0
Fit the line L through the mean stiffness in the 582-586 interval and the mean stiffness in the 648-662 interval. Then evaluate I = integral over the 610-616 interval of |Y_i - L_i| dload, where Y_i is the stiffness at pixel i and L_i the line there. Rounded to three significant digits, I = 933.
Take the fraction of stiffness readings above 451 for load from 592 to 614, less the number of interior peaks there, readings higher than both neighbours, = -1.7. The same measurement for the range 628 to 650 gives -1.2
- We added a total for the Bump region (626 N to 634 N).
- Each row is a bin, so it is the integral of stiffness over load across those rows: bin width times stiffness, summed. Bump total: 3842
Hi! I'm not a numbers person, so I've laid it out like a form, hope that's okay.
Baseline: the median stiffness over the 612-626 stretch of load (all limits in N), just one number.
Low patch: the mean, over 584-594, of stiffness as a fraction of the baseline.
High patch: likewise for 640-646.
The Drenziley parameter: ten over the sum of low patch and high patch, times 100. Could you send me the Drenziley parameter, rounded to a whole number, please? 635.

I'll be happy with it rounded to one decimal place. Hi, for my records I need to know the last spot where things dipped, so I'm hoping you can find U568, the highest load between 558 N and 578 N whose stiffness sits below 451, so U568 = 577.0 N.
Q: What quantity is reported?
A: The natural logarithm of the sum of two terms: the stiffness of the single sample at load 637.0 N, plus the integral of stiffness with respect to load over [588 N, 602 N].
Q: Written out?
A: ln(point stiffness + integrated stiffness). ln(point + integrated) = 8.63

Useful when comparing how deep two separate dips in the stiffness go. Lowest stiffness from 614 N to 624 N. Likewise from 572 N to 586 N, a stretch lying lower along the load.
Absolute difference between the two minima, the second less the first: 261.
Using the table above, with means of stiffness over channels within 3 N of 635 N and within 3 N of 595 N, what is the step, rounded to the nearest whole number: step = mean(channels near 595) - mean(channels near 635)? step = -76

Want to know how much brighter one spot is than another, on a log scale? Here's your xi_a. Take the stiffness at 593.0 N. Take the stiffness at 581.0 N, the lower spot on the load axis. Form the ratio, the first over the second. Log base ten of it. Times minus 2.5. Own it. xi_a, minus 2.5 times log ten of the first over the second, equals -0.6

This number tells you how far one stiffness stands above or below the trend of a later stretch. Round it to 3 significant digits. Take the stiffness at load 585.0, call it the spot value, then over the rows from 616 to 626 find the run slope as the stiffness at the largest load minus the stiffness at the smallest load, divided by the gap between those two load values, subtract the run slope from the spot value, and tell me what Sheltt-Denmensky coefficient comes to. 182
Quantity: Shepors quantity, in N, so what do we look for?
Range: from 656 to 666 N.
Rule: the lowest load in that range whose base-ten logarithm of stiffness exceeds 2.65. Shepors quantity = 659.0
